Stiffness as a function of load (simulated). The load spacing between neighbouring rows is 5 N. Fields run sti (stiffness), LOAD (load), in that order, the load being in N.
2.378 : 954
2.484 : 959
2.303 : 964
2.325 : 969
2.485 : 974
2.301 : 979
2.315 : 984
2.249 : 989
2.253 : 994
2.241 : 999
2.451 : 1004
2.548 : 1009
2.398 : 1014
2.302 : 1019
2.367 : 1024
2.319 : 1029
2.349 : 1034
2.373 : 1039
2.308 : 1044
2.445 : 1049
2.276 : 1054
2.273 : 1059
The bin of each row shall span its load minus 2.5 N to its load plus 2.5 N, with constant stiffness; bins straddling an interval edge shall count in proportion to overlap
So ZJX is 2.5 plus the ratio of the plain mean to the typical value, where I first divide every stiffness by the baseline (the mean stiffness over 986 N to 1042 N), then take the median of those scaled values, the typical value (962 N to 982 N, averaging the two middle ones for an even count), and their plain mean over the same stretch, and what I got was 3.517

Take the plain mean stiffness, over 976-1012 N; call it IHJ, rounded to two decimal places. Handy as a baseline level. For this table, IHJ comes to 2.34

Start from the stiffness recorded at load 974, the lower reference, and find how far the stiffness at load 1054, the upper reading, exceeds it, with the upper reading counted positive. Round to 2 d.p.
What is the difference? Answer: -0.21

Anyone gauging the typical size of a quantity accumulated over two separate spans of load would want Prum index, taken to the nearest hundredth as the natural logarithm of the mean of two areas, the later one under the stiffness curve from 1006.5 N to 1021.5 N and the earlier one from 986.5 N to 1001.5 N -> 3.55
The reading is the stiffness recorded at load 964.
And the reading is 2.303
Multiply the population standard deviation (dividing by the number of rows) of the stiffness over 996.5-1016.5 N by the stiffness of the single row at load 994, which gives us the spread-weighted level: 0.25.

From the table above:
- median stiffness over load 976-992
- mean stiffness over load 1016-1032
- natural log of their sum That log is 1.53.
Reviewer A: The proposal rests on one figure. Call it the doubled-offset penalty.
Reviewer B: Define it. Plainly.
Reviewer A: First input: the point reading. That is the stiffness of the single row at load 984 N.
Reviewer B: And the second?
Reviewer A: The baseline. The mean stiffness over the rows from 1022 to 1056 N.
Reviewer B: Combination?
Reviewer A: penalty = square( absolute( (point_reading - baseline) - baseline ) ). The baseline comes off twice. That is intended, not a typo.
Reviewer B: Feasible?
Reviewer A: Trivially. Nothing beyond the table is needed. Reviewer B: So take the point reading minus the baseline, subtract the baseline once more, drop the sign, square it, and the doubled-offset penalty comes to 5.7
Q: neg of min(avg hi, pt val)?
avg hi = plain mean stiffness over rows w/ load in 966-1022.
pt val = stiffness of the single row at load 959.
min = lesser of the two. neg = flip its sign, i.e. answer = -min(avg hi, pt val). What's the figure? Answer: -2.35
